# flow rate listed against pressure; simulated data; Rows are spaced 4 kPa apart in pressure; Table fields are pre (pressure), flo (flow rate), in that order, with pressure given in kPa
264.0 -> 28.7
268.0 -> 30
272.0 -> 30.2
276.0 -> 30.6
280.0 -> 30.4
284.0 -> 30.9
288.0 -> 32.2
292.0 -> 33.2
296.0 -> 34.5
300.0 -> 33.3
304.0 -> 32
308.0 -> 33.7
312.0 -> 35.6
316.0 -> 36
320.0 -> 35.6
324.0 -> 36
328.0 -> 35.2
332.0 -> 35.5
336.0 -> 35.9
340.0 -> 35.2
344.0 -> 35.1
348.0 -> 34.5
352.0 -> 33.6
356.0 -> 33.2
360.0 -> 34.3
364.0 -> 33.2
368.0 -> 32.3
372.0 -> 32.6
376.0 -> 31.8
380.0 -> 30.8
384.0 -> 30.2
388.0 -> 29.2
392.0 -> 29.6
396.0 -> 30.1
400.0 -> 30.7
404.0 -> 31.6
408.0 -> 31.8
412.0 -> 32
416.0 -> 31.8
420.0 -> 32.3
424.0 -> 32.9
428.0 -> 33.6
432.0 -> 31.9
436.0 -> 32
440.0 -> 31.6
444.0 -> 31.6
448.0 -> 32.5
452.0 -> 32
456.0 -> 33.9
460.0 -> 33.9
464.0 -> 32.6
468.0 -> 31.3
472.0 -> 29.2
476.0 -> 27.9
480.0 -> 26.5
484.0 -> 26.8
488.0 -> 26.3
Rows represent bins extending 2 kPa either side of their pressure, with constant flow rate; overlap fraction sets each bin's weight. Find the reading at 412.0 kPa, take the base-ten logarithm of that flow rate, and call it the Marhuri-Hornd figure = 1.505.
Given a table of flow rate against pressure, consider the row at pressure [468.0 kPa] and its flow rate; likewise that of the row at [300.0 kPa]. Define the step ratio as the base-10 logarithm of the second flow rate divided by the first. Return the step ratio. 0.027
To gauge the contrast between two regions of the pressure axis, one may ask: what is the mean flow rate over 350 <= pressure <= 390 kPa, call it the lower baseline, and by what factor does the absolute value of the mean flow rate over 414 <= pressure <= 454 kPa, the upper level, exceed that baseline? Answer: 1.00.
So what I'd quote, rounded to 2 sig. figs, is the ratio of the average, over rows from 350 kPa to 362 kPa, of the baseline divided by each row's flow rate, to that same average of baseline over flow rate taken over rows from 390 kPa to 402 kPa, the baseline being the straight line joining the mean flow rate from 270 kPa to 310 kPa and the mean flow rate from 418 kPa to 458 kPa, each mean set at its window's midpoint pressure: 0.89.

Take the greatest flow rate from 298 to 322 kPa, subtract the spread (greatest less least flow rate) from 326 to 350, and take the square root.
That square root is 5.88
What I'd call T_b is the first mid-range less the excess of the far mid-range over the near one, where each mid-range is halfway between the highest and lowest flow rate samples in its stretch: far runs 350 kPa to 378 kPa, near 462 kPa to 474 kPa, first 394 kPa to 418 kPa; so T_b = 28.9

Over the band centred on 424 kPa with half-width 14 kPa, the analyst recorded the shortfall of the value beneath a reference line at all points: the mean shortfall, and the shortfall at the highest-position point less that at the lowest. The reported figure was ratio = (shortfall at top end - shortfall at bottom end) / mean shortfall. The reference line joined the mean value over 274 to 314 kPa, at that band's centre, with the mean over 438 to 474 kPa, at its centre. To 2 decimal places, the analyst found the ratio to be 0.48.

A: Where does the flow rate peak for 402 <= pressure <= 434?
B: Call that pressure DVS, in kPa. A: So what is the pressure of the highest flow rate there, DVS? 428.0 kPa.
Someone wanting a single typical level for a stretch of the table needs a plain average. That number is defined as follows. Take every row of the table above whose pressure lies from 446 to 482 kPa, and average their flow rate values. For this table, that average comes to 31.1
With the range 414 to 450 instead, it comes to 32.2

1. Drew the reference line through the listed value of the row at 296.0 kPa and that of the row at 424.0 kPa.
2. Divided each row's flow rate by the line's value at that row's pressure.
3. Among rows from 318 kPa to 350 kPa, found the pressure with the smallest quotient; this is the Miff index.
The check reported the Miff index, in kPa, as 348.0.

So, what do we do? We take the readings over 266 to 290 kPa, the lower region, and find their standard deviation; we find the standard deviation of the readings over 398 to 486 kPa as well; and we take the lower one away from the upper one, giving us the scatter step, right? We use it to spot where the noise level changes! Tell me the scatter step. 1.3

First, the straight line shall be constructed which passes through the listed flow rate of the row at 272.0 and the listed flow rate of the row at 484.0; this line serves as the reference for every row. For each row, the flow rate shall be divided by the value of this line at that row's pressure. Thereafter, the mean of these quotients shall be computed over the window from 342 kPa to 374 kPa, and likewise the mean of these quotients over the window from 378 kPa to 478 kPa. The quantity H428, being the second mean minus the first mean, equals -0.03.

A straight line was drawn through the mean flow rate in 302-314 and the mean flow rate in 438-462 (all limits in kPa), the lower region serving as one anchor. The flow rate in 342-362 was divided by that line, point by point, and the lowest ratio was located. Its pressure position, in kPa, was 356.0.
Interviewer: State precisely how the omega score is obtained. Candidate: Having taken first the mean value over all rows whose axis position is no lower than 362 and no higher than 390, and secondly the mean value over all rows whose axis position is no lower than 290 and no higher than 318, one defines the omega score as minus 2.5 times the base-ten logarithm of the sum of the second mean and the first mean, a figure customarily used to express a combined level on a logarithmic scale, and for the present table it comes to -4.54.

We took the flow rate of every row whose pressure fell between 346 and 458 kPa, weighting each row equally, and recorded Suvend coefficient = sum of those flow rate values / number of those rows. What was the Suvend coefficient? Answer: 32.1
